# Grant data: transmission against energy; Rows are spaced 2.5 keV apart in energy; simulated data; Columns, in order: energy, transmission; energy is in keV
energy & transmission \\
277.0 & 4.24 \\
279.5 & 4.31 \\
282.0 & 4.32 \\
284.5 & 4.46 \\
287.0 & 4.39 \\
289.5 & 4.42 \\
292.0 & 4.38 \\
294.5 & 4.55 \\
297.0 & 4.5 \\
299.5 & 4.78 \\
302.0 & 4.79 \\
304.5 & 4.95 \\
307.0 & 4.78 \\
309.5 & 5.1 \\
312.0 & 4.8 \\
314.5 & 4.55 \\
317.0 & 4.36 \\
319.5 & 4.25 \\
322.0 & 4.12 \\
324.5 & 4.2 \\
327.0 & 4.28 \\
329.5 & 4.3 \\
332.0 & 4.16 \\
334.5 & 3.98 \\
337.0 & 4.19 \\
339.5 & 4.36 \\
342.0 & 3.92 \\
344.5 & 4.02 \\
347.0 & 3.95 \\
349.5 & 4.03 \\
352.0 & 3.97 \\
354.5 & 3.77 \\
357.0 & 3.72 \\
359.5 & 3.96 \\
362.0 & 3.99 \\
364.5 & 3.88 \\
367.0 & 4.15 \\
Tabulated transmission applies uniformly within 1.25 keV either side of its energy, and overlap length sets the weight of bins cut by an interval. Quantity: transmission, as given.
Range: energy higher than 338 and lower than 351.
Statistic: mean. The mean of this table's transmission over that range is 4.06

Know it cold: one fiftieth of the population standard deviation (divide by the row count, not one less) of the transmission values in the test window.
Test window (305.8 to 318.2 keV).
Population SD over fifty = 0.0050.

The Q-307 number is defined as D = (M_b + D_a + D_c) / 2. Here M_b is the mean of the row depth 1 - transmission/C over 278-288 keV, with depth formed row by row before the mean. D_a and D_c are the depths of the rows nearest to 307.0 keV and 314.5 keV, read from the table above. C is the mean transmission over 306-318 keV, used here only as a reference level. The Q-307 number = 0.05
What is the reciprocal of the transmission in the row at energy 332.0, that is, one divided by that 0.240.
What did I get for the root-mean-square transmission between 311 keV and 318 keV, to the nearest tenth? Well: 4.6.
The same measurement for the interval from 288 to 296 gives 4.5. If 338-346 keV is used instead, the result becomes 4.1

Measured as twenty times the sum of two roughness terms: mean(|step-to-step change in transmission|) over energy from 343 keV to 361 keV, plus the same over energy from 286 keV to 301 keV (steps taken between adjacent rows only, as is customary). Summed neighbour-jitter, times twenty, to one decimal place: 4.6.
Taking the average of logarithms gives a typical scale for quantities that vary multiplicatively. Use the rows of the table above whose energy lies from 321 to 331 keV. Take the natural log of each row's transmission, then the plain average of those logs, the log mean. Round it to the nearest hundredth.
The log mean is 1.44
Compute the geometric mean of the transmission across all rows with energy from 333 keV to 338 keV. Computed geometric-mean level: 4.08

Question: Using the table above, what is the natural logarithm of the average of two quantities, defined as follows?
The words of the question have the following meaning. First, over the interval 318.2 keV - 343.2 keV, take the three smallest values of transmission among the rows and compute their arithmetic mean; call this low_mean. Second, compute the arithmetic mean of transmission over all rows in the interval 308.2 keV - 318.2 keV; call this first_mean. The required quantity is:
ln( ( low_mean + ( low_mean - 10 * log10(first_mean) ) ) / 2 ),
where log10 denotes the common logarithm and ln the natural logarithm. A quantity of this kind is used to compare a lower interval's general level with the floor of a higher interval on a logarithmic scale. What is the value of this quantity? -0.4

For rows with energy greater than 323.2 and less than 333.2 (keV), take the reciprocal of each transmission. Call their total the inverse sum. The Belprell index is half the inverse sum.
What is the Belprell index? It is 0.472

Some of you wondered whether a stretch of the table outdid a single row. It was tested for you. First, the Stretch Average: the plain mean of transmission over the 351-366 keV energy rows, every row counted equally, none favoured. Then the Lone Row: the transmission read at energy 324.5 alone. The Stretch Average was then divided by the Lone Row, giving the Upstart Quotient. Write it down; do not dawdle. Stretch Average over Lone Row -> 0.92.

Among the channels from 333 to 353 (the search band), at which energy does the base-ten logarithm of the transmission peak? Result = 339.5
